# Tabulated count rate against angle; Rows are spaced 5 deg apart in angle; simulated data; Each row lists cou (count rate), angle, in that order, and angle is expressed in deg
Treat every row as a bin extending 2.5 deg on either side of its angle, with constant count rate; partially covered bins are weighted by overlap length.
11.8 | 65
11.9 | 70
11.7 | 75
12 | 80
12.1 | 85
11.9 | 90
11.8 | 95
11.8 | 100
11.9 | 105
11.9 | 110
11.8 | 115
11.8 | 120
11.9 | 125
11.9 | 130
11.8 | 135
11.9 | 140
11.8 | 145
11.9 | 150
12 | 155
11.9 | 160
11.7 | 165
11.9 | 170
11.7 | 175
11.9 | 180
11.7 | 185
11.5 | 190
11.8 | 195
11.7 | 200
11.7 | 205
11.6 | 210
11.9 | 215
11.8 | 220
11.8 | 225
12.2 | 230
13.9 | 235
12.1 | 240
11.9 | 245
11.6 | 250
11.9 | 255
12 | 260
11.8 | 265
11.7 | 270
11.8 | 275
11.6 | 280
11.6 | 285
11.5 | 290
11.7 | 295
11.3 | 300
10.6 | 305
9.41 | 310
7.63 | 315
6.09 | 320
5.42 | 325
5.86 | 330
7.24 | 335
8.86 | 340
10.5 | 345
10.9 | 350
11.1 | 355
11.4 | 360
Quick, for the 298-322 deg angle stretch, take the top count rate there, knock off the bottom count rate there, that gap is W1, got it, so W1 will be 5.2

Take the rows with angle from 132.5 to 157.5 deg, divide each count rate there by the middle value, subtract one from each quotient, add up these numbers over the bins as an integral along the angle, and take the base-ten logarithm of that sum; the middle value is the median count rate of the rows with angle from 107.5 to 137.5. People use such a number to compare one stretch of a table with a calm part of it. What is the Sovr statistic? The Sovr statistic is -1.2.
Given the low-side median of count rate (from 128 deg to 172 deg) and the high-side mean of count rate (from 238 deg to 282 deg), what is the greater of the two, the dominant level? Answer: 11.9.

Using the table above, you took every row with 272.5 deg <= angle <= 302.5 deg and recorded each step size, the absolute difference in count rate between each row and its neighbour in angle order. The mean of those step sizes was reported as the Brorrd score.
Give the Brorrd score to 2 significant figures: 0.18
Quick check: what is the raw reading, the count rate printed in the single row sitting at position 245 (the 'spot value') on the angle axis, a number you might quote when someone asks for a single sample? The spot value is 11.9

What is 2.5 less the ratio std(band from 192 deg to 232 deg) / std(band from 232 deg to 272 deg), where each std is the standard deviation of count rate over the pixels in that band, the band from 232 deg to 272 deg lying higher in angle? 2.26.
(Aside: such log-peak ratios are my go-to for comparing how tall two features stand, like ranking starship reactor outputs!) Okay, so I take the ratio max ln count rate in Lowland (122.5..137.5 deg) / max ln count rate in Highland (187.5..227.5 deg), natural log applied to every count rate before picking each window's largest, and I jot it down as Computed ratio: 1.000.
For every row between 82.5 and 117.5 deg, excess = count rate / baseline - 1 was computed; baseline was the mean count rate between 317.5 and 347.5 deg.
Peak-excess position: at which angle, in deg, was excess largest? 85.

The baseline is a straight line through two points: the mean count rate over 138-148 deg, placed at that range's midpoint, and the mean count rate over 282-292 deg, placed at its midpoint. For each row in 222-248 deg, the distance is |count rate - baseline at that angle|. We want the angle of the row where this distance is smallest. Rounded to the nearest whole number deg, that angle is 225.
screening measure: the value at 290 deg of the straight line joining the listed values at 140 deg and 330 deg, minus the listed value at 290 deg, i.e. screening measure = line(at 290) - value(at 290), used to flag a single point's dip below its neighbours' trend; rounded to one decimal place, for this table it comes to -4.4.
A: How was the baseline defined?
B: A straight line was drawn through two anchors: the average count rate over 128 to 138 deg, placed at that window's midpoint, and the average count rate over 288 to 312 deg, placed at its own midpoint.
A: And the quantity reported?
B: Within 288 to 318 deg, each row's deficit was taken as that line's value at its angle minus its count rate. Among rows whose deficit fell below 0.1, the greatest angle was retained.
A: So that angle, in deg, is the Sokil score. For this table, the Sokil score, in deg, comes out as 300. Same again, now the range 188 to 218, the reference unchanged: 215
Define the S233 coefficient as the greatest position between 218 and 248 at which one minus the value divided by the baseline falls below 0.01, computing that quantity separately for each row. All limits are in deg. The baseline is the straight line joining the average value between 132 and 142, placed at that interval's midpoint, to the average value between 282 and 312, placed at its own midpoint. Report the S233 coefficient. 245 deg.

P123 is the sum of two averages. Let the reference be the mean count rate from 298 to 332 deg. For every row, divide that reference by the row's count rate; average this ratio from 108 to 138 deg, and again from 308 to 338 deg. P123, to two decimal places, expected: 1.88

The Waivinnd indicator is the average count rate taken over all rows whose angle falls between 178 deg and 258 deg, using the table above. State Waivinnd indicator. 11.9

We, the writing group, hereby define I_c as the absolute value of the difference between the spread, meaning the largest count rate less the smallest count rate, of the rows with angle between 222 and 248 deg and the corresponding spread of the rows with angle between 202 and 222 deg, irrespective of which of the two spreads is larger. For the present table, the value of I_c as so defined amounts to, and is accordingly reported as 1.8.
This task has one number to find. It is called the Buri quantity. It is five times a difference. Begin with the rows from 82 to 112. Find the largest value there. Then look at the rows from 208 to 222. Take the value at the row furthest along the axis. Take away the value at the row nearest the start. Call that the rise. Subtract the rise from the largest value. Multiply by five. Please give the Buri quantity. 59.5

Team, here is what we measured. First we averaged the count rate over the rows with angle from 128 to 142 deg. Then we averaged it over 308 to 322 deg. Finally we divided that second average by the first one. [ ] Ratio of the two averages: 0.65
